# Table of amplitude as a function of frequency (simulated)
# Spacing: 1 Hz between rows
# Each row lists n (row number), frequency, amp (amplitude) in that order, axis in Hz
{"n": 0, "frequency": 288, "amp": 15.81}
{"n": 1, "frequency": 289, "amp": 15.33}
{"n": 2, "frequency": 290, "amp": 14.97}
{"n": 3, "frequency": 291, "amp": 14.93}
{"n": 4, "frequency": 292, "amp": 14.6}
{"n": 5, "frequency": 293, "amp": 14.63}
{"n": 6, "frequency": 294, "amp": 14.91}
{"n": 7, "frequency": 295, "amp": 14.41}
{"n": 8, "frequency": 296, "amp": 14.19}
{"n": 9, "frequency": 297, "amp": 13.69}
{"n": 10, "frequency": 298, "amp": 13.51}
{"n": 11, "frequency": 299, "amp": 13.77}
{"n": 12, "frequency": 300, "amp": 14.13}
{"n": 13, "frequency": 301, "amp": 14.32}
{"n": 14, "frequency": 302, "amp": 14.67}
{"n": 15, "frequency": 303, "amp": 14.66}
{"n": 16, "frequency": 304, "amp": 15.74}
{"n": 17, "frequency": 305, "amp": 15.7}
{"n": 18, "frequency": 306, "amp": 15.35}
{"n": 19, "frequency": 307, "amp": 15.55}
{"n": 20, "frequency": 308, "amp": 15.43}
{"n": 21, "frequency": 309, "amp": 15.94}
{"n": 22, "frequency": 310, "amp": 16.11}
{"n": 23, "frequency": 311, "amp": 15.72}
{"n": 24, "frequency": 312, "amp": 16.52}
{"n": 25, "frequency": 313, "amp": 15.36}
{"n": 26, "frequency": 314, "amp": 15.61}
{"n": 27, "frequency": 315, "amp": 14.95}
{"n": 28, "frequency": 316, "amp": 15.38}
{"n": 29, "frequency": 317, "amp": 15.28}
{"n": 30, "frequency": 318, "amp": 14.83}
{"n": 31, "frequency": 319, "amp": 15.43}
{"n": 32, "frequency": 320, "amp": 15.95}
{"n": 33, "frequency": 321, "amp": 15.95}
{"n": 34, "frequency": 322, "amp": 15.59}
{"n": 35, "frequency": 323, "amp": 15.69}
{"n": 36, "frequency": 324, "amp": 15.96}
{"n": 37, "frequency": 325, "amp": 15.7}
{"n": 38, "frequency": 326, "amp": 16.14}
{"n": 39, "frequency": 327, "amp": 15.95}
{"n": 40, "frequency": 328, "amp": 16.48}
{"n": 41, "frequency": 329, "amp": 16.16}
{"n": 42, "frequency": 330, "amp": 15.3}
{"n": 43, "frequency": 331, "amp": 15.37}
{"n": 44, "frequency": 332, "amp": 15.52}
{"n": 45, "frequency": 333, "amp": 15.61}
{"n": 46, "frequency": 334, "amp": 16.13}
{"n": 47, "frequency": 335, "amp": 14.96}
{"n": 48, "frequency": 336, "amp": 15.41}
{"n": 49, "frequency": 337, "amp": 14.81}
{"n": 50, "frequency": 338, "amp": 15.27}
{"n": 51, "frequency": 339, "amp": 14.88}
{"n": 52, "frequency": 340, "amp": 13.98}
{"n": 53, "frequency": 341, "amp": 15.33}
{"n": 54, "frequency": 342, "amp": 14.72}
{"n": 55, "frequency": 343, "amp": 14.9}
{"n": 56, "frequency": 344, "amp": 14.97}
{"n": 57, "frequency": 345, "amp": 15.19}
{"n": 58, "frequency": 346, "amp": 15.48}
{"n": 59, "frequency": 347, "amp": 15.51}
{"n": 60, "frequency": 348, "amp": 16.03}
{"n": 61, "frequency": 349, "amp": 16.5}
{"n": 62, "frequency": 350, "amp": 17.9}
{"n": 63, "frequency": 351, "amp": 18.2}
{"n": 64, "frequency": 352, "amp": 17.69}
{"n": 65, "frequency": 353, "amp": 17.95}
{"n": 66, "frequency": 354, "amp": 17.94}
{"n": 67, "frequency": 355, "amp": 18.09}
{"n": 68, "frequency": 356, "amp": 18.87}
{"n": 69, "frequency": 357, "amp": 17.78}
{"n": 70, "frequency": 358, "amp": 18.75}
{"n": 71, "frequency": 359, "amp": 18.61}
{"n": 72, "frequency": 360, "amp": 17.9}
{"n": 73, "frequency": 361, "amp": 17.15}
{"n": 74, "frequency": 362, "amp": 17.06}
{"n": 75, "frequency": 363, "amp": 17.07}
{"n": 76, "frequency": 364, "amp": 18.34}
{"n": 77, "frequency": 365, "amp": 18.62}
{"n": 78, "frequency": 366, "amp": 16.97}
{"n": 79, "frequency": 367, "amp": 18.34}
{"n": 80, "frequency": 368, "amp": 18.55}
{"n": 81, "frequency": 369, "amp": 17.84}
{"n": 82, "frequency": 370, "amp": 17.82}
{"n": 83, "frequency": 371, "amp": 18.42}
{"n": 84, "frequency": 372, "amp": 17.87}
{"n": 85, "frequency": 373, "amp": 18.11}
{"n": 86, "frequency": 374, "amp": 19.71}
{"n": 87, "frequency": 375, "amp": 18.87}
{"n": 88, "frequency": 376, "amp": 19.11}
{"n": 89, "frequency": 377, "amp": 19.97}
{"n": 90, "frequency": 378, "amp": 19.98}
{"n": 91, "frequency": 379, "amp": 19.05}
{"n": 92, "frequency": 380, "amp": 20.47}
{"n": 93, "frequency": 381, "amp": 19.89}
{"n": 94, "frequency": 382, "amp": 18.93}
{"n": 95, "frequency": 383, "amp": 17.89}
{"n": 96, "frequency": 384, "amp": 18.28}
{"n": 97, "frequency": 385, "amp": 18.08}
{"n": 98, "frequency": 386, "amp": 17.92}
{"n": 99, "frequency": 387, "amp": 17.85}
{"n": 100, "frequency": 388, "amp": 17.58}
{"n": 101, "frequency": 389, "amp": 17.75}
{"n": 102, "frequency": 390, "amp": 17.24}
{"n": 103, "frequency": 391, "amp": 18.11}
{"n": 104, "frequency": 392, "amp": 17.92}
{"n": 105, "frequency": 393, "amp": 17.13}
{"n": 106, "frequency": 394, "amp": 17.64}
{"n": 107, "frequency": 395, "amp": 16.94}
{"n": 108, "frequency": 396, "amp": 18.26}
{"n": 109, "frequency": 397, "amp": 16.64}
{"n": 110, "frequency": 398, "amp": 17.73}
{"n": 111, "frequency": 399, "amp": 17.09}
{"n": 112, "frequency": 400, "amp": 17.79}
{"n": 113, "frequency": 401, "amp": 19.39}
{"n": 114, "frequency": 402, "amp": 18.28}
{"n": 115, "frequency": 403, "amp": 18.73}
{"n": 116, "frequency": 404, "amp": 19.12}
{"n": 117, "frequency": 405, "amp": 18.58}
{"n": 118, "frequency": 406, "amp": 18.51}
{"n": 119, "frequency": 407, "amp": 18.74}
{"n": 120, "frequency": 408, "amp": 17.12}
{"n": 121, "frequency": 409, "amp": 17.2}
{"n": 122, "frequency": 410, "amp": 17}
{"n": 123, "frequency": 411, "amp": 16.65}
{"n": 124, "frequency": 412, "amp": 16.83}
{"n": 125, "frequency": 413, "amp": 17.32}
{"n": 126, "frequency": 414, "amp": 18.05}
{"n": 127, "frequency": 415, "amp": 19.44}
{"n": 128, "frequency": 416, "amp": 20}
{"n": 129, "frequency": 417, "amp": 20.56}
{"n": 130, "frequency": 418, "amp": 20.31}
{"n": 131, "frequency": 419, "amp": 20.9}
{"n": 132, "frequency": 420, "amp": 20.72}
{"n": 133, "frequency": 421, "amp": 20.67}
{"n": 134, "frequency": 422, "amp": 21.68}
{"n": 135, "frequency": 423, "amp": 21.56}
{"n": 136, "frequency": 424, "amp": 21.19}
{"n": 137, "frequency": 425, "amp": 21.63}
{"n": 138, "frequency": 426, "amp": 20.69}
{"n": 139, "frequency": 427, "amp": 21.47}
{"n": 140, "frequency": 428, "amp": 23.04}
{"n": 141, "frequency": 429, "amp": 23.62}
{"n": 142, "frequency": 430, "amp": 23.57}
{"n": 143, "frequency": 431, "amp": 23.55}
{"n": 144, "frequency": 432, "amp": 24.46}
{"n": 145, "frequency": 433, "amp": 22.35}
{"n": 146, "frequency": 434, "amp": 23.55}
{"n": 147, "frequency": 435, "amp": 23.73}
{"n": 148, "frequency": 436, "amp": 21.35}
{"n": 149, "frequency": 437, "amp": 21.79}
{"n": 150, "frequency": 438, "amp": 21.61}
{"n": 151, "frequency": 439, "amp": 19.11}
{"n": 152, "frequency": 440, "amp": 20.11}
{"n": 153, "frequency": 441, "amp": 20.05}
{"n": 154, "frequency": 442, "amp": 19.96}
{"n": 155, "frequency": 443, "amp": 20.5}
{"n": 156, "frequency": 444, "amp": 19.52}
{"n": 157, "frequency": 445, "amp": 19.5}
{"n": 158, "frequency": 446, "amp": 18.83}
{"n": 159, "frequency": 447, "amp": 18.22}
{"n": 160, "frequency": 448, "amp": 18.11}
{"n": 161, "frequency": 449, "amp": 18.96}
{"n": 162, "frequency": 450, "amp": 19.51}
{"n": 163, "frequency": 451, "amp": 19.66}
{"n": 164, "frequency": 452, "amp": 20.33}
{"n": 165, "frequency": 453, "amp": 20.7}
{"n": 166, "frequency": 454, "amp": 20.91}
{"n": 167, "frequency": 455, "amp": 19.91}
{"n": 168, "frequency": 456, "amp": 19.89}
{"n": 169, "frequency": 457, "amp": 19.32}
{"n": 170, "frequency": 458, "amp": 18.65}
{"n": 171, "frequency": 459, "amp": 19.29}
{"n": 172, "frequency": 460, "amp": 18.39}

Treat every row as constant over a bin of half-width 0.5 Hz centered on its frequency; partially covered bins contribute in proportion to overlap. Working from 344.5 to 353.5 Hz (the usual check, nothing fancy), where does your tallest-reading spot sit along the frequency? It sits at 351 Hz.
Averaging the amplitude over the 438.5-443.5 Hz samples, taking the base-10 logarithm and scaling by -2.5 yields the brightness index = -3.25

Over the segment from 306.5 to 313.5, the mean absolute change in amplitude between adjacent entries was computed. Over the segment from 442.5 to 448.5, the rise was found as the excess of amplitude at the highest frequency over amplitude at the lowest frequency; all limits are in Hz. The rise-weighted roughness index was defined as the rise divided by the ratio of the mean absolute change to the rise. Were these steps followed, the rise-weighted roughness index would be 10.9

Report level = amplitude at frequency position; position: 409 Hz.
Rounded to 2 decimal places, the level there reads 17.20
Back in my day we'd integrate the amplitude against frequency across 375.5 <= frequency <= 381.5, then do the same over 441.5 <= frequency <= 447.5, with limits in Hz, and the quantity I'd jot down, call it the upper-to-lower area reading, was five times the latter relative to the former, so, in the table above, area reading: 4.9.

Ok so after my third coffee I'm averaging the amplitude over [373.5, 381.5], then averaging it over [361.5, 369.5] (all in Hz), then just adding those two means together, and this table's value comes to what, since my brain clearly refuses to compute 37.5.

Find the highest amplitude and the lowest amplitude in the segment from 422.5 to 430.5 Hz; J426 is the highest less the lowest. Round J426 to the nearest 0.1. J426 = 2.9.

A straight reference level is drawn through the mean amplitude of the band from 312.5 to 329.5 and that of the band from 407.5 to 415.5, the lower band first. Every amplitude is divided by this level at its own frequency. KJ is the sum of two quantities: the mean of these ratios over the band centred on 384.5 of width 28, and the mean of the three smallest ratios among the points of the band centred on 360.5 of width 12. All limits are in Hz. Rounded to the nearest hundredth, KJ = 2.12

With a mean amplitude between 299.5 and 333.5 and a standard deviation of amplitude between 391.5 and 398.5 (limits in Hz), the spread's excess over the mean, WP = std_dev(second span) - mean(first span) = -15.0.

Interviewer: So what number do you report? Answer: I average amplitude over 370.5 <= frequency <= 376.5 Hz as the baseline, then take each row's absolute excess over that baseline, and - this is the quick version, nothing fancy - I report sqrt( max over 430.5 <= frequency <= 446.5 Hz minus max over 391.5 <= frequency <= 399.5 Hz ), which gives 1.9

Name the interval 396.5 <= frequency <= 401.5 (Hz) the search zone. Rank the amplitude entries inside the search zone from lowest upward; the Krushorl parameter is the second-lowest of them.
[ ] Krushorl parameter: 17.09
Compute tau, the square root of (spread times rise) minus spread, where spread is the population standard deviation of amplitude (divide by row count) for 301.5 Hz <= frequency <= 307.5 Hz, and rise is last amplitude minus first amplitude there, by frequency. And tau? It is 0.18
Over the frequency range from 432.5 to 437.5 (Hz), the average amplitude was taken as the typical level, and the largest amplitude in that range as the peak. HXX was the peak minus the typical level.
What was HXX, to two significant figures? 1.2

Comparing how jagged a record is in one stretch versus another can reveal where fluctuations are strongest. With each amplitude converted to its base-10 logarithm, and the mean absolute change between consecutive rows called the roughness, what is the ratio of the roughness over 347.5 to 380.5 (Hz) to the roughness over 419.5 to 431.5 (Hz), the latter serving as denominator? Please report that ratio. 1.4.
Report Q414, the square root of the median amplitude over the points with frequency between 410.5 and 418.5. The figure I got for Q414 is 4.33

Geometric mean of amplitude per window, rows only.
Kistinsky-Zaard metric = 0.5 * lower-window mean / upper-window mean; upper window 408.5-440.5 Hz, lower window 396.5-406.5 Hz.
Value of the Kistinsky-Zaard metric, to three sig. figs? 0.439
